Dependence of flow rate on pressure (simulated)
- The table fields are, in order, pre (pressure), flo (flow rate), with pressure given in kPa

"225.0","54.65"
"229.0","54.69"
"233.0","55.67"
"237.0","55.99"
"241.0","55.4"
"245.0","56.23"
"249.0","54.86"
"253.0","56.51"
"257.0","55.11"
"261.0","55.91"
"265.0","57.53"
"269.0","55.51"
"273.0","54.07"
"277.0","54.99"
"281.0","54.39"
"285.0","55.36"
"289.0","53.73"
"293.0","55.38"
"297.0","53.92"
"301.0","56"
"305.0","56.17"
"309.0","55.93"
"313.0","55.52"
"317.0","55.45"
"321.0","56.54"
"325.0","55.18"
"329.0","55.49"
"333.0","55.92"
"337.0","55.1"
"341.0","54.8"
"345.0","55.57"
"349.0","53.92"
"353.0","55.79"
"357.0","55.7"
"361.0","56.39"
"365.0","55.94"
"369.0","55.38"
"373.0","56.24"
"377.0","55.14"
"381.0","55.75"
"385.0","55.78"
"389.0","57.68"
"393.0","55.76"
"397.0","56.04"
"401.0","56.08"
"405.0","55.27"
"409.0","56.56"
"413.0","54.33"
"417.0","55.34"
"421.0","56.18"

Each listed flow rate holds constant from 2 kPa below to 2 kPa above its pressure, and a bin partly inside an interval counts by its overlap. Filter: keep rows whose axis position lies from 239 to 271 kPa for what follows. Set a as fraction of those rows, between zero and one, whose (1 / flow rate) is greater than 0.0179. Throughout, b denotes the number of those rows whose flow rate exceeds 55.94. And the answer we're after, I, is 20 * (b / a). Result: 120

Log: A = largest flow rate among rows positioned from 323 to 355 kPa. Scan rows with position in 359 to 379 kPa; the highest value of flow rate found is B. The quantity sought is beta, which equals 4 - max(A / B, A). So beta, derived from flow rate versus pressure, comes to -51.9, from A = 55.92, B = 56.39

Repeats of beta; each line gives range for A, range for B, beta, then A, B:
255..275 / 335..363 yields -53.5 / 57.53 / 56.39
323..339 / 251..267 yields -51.9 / 55.92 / 57.53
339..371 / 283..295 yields -52.4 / 56.39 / 55.38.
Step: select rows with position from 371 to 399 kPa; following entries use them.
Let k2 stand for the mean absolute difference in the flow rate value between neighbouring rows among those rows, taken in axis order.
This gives 0.97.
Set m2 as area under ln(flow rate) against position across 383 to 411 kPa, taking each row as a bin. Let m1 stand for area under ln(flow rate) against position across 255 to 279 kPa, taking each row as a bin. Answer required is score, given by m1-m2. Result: -16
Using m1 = 96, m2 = 113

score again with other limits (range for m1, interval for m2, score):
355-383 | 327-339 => 64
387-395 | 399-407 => 0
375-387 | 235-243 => 16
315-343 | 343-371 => 0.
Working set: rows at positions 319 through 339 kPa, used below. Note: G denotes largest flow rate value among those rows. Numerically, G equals 56.54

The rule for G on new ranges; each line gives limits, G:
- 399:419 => 56.56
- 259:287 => 57.53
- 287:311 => 56.17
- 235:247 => 56.23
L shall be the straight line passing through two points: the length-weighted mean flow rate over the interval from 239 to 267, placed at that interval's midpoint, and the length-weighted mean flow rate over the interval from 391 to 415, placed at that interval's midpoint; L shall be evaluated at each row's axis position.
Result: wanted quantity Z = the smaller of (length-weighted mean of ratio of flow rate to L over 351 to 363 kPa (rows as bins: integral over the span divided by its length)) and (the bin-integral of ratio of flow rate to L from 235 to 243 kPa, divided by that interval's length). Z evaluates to 0.995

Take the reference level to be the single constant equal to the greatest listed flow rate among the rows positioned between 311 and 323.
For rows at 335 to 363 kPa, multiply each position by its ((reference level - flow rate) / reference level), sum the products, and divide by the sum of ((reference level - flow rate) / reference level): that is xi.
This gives 346.2 kPa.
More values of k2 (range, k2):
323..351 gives 0.71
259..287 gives 1.26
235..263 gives 1.11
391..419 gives 0.94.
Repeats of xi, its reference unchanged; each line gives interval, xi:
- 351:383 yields 368.4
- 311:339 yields 325.8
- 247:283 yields 268.6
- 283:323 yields 297.8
